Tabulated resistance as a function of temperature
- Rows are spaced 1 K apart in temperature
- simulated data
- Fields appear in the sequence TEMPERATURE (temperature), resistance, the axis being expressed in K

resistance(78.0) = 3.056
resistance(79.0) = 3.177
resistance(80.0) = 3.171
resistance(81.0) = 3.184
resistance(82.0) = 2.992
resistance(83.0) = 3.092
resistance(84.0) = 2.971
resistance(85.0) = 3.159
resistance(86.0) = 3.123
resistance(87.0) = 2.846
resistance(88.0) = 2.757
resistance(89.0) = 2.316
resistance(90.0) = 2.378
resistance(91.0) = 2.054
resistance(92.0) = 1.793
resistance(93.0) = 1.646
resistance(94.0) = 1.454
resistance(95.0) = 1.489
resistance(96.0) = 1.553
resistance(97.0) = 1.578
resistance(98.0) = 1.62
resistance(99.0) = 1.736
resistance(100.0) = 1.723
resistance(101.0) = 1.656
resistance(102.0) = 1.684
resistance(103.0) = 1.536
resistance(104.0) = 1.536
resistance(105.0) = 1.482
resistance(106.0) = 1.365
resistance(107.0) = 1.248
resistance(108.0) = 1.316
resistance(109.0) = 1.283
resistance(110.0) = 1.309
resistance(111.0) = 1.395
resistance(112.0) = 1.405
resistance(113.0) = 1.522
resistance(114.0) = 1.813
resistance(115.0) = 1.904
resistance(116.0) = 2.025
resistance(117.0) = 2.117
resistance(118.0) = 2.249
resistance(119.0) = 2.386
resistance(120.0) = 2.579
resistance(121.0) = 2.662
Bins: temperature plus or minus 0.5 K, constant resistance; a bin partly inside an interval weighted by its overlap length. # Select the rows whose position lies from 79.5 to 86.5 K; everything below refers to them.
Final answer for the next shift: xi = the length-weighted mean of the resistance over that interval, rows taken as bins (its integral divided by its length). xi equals 3.1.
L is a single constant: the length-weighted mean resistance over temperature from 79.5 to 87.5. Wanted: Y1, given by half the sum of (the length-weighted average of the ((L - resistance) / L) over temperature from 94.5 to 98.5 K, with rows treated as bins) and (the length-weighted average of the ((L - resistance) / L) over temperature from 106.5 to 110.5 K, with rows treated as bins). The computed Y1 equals 0.54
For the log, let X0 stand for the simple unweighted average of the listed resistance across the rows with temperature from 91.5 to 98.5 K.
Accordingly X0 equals 1.6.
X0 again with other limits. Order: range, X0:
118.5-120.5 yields 2.5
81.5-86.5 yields 3.1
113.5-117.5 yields 2.0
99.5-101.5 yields 1.7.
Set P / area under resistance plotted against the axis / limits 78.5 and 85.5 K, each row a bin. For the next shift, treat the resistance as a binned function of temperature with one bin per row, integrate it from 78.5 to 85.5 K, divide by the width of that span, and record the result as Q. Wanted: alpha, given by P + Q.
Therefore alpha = 24.9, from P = 21.7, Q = 3.1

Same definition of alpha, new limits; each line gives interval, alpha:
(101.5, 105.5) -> 7.8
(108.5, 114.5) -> 10.2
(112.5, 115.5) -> 7.0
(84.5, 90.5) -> 19.3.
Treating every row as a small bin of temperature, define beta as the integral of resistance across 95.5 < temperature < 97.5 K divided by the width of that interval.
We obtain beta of 1.57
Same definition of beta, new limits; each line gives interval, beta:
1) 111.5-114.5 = 1.58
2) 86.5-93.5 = 2.26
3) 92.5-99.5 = 1.58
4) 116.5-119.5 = 2.25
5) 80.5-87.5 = 3.05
